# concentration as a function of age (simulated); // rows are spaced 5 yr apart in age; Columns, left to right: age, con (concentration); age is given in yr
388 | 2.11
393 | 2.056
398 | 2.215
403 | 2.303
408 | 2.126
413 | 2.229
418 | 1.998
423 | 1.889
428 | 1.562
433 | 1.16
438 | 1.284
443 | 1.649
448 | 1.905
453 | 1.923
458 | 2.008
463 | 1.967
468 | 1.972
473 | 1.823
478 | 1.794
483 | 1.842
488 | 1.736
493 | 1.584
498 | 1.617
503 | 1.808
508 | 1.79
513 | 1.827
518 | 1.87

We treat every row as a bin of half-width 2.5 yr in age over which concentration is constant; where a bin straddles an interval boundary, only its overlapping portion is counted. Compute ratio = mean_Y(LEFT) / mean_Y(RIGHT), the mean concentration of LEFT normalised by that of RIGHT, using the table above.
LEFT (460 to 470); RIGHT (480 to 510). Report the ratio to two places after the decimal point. 1.14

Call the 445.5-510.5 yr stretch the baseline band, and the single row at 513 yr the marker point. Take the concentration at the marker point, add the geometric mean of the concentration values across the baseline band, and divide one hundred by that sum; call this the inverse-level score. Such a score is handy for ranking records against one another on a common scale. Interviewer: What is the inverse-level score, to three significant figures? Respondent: 27.4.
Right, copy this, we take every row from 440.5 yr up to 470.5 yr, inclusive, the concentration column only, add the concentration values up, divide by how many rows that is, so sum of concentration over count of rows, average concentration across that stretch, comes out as 1.90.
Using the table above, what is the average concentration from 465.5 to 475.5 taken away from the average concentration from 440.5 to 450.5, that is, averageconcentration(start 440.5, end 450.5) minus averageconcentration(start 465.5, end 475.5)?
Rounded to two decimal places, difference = -0.12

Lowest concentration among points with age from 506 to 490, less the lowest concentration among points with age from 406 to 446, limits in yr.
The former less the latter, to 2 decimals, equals 0.42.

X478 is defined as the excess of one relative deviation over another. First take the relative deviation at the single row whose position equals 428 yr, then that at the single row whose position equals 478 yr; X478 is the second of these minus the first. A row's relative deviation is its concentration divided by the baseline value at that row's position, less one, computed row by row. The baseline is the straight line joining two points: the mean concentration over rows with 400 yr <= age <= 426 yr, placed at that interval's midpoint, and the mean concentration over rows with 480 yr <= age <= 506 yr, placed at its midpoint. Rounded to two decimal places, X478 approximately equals 0.23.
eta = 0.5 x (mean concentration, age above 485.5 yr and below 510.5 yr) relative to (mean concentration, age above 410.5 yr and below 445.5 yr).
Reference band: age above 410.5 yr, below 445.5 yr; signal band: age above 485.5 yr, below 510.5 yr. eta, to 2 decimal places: 0.51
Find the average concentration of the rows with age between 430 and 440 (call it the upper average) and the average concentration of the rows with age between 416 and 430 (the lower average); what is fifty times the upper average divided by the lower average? 34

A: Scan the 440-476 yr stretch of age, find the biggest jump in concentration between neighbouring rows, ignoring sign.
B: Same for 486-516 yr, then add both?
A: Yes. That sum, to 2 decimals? 0.45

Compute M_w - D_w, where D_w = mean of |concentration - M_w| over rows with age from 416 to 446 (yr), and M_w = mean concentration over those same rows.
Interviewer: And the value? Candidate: 1.3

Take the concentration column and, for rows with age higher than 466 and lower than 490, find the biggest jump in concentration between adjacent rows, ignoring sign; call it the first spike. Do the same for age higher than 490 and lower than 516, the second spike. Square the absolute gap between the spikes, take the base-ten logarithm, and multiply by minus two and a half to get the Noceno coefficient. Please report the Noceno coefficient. 6.88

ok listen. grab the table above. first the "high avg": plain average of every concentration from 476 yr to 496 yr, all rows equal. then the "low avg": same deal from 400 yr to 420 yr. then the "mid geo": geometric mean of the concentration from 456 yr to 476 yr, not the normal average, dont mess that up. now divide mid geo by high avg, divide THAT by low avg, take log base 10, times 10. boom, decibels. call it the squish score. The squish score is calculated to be -2.87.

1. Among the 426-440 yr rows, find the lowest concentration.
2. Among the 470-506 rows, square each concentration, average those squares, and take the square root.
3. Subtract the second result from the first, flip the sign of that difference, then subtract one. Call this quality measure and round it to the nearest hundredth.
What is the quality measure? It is -0.41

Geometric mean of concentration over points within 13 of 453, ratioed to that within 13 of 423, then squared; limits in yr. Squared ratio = 1.20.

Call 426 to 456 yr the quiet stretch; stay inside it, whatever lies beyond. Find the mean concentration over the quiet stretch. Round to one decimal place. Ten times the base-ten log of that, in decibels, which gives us 2.0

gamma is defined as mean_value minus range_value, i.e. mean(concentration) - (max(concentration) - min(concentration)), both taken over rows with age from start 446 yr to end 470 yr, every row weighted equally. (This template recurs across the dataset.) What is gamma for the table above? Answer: 1.85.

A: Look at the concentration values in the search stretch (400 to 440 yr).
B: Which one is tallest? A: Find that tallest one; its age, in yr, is 403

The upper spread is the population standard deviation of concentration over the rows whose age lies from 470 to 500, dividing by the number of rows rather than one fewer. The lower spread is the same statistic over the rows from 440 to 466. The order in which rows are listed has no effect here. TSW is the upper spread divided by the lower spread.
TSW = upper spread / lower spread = 0.79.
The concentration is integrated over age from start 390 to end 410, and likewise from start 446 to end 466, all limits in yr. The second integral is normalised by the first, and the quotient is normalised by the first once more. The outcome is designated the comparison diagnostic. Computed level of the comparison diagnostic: 0.0206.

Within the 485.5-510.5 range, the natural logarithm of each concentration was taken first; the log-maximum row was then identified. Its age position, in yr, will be 503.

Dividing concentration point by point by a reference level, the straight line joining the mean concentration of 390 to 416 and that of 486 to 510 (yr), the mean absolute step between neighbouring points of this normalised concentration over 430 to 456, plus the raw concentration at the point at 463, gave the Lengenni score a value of 2.07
